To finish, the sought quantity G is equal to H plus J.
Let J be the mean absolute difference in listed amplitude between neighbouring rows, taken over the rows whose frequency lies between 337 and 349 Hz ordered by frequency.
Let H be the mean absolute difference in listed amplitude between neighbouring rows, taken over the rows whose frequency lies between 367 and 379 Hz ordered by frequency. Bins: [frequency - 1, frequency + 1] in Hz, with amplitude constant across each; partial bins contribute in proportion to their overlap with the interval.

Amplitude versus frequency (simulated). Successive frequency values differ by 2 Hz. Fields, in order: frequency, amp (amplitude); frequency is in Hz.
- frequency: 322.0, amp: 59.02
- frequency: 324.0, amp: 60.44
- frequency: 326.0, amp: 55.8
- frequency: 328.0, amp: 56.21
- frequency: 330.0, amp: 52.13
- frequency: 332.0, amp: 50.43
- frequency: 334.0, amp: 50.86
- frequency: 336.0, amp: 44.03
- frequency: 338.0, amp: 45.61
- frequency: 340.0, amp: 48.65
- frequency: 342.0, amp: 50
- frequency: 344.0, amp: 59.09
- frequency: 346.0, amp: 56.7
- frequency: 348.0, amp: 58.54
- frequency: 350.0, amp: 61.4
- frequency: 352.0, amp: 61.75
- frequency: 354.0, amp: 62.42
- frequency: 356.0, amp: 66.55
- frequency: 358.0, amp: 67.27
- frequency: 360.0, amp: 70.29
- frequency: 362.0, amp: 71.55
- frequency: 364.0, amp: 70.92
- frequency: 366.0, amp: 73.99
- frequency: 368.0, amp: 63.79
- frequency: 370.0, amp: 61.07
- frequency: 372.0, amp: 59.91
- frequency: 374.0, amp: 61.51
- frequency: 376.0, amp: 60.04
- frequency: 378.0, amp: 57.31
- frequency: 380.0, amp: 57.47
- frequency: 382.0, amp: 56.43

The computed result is 5.5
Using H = 1.9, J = 3.54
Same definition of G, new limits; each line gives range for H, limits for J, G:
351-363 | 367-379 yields 3.9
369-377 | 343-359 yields 3.3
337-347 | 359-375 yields 6.9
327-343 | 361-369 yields 7.3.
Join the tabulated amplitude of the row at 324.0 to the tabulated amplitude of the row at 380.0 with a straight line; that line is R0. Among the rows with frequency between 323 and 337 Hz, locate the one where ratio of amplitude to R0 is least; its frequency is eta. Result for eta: 336.0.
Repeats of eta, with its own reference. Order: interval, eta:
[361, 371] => 370.0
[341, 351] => 342.0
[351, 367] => 352.0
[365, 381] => 378.0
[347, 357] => 348.0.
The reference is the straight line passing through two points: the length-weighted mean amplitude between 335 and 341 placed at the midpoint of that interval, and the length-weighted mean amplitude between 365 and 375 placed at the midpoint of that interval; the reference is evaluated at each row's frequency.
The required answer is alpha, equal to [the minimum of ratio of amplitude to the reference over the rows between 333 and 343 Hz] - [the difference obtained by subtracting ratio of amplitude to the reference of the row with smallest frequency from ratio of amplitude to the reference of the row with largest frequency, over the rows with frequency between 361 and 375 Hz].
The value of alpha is 1.25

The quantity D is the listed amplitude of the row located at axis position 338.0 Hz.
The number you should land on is 45.61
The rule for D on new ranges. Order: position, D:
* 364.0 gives 70.92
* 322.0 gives 59.02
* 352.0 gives 61.75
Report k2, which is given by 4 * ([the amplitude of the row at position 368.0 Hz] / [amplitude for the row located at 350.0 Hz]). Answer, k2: 4.2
